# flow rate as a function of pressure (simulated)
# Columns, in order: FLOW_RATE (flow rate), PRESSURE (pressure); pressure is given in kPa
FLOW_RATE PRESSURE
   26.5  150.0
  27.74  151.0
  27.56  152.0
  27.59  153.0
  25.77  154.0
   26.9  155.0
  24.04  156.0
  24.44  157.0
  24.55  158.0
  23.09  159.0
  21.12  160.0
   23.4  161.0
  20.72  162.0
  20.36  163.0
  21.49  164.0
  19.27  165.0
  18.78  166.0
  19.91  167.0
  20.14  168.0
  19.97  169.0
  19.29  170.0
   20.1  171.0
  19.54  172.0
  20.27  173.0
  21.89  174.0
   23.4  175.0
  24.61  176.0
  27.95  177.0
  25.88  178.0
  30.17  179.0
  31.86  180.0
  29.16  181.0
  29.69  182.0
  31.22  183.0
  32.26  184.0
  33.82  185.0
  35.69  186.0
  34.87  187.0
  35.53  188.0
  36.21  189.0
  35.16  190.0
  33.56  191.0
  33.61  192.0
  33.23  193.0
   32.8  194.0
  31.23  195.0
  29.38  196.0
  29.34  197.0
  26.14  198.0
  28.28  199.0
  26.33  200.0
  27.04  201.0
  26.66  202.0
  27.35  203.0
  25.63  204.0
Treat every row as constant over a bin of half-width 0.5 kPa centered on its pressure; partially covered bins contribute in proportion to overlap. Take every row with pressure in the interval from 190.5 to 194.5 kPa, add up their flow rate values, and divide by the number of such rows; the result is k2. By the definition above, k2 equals 33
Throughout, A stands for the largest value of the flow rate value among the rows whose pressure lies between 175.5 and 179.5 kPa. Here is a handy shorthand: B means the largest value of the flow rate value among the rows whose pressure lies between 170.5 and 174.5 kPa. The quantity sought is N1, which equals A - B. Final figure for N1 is 8.3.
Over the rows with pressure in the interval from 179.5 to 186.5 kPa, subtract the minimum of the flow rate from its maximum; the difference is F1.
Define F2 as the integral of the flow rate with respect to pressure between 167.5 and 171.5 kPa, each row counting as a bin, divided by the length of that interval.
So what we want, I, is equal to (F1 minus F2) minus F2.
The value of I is -33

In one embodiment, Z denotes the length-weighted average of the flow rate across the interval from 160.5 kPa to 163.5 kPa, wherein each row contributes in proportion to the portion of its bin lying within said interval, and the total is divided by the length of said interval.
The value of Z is 21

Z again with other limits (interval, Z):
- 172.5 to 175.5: 22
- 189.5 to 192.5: 34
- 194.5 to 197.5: 30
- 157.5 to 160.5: 23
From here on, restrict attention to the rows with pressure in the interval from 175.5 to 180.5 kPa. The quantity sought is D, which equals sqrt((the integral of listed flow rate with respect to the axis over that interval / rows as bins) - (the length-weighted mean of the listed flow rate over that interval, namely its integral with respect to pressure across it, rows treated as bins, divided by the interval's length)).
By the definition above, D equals 10.6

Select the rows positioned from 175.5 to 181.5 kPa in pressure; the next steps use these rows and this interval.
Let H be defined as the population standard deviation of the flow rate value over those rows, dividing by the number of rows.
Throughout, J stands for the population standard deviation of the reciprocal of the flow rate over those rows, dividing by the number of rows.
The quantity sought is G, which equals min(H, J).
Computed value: 0.0032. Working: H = 2.47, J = 0.0032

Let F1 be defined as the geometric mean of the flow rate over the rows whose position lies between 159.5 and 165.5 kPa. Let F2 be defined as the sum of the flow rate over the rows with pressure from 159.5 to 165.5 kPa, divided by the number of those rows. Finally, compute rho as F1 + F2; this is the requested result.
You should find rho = 42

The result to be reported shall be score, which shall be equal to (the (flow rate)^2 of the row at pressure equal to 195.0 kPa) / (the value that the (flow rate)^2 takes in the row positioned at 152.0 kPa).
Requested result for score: 1.28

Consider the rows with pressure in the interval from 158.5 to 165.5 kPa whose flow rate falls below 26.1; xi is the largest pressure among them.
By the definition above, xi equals 165.0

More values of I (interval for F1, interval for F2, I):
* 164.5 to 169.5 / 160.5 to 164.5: -42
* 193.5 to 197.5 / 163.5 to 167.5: -36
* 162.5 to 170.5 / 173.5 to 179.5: -49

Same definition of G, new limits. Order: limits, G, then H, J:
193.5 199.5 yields 0.0025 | 2.11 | 0.0025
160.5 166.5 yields 0.0035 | 1.51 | 0.0035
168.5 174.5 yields 0.0020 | 0.84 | 0.0020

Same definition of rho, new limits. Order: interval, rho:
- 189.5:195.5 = 67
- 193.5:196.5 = 62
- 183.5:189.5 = 69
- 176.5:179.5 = 56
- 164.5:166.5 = 38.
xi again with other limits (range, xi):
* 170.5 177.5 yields 176.0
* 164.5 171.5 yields 171.0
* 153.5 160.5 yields 160.0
